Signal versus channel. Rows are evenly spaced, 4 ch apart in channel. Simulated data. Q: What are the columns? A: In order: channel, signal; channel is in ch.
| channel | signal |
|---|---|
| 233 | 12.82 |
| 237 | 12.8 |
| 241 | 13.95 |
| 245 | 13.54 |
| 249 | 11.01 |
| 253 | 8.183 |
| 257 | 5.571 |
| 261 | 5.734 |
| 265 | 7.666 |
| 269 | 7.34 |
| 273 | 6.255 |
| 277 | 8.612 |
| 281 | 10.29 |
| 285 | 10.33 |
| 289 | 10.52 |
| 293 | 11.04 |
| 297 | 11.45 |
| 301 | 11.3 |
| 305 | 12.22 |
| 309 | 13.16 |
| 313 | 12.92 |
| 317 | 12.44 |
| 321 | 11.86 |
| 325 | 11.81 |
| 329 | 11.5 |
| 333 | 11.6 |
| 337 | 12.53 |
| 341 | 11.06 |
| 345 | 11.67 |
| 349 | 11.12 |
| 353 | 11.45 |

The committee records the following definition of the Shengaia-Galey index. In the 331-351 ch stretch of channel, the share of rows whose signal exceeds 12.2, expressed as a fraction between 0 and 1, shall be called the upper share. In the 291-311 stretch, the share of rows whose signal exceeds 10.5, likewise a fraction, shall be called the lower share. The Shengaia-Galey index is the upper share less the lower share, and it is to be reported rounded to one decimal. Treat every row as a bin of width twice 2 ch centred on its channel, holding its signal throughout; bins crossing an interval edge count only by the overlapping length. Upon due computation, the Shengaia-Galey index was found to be -0.8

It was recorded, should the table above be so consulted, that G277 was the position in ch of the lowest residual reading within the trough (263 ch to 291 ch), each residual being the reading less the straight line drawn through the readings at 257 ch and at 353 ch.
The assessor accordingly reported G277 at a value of 273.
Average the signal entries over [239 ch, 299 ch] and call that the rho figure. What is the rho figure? 9.43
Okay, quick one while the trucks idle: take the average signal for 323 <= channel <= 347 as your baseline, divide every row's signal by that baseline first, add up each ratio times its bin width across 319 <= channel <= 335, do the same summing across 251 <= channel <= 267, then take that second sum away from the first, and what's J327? 7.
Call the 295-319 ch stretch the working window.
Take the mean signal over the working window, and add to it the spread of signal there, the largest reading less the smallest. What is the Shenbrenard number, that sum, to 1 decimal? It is 14.1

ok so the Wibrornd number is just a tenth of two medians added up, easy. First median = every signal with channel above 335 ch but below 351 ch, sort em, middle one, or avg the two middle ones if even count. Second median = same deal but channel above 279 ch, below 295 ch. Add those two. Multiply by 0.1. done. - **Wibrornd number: 2.18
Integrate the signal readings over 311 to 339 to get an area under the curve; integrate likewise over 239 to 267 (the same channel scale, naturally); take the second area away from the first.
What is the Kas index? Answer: 76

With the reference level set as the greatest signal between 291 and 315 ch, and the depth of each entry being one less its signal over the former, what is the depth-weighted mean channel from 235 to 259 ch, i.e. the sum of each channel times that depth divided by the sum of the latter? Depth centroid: 255.1 ch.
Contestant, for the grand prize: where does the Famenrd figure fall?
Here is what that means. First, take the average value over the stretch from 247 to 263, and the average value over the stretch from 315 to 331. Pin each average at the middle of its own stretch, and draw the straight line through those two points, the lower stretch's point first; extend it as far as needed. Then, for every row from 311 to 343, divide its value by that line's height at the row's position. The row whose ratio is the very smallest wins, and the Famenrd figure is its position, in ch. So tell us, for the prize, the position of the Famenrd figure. 341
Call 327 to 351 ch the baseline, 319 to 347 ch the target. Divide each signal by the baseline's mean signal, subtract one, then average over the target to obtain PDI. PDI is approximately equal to 0.01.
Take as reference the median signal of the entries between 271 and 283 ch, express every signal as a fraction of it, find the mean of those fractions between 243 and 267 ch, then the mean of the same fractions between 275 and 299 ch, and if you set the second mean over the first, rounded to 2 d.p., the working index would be 1.20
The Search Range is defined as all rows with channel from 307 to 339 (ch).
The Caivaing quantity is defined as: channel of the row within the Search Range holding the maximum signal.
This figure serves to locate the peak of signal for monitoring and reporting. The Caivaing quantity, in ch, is 309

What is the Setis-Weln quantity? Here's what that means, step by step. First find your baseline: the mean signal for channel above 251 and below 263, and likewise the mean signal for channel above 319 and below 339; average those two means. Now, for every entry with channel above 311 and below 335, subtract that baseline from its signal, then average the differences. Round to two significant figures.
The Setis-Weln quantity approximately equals 2.8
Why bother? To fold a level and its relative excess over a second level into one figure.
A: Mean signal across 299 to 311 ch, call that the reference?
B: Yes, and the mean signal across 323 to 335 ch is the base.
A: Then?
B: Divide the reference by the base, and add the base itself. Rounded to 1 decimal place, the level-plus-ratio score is 12.7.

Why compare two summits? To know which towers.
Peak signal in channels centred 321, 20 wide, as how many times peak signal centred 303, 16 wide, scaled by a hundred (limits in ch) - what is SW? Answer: 98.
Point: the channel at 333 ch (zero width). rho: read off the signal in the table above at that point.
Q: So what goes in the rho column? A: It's 11.6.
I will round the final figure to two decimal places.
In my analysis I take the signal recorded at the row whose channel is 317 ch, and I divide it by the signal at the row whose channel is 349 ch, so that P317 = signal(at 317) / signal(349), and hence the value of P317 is 1.12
